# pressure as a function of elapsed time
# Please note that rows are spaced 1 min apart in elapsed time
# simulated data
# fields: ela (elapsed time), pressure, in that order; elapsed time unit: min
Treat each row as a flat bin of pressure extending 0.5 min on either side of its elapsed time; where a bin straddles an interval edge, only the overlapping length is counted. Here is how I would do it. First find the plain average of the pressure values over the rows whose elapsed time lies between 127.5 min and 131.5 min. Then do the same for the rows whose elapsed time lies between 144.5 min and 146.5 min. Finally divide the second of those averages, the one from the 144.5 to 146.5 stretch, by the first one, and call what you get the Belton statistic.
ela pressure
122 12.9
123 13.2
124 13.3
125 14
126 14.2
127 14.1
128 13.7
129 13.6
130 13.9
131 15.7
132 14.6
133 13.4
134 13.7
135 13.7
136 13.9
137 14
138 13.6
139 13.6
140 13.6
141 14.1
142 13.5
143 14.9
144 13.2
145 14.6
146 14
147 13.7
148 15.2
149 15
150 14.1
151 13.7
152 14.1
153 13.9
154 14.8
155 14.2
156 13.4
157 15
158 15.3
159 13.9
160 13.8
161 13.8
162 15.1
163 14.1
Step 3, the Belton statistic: 1.01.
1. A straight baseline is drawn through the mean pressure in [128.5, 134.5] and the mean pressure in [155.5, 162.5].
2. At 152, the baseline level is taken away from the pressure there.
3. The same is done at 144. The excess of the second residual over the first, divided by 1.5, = -0.57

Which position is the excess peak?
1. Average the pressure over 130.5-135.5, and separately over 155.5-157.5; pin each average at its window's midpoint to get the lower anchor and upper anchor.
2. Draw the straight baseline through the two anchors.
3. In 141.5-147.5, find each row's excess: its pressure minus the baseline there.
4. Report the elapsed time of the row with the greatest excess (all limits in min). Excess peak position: 143 min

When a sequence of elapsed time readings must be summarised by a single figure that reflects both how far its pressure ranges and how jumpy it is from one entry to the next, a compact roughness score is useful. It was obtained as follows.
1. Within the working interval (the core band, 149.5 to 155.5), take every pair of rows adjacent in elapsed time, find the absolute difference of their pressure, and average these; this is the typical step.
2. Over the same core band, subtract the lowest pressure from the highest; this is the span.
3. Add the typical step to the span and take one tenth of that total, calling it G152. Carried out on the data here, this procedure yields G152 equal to 0.16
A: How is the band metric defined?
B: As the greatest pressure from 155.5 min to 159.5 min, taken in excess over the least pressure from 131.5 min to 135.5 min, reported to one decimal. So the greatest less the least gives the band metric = 1.9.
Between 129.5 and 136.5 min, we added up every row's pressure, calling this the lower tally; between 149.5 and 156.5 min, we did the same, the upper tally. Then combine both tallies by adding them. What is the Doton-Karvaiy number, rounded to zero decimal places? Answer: 197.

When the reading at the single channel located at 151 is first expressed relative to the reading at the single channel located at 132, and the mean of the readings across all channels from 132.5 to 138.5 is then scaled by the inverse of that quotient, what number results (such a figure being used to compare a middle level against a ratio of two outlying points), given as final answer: 14.6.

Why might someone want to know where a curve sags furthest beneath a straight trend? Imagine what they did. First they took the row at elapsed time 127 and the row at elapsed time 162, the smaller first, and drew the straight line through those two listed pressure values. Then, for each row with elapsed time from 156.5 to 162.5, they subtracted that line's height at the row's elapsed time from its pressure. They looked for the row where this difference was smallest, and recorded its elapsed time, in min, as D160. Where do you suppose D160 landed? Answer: 161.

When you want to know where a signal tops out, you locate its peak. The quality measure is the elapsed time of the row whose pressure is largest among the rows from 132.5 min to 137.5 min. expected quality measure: 137 min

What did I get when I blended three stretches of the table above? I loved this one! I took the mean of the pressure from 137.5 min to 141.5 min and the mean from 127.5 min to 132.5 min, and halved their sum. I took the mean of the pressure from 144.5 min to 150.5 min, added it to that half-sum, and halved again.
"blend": 14.22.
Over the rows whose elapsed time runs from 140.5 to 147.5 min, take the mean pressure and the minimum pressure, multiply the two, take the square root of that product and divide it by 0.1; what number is 136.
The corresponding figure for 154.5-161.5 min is 138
